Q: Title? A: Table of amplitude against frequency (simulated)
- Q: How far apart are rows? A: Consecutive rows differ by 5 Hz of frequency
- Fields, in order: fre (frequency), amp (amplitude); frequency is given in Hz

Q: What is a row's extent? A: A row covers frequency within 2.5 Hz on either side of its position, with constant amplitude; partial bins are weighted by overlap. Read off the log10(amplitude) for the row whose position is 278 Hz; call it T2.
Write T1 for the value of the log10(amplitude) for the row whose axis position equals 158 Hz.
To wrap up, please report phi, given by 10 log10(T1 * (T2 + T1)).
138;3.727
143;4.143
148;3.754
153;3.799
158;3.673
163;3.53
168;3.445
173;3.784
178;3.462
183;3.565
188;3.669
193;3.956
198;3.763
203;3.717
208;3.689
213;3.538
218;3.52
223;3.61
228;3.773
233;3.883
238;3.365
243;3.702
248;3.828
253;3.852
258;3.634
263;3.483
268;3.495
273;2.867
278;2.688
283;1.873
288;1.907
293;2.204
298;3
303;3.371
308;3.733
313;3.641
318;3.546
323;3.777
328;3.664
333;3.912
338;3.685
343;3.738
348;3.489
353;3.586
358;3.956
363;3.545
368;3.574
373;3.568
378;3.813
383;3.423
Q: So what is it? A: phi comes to -2.50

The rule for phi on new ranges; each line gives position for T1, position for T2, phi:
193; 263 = -1.67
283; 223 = -6.45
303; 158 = -2.39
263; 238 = -2.37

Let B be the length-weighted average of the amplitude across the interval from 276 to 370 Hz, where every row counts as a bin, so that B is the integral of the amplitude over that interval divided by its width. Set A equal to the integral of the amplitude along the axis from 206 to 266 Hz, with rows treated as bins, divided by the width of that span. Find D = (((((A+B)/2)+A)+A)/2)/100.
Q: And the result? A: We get 0.0540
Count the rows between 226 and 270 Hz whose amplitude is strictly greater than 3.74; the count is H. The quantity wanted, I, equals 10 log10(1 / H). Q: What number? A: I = -6.0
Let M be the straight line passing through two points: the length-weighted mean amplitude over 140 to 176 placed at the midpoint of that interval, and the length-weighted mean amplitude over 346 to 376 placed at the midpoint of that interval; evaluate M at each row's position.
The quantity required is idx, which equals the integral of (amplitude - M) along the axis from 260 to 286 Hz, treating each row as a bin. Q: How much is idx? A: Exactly -20.6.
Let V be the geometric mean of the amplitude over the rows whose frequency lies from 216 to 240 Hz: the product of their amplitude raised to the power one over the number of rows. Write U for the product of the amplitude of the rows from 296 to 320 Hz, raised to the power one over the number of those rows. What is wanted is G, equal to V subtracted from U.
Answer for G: -0.18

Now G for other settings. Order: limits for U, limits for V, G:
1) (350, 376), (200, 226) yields 0.03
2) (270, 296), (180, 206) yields -1.46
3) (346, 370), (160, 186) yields 0.07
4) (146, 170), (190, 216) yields -0.09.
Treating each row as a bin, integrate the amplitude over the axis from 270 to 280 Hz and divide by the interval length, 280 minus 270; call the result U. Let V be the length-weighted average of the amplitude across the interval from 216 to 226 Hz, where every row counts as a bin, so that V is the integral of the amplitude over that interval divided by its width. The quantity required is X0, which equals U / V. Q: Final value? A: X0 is 0.79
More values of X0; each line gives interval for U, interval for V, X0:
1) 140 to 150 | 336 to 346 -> 1.07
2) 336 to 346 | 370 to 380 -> 1.01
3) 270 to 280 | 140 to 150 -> 0.71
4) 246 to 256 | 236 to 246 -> 1.08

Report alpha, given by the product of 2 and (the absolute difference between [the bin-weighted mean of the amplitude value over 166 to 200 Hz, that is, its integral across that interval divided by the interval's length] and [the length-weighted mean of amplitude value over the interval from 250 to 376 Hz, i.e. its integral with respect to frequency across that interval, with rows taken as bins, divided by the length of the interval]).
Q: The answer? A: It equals 0.6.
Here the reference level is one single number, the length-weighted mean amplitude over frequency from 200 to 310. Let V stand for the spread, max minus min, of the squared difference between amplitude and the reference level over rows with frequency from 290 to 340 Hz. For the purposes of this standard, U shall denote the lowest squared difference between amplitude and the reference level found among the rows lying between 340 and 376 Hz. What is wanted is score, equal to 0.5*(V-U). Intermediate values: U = 0.0334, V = 1.2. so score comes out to 0.6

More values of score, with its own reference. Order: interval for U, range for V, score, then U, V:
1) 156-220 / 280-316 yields 1.0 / 0.0193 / 2.0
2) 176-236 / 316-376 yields 0.2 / 0.0243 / 0.4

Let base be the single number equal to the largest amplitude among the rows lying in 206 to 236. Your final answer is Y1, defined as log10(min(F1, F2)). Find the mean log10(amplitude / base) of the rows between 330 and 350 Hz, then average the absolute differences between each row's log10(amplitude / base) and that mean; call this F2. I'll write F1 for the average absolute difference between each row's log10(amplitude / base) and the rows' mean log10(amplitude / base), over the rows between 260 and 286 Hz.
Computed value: -1.85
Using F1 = 0.078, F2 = 0.014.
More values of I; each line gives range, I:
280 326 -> 0.0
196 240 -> -4.8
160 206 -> -4.8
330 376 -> -3.0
